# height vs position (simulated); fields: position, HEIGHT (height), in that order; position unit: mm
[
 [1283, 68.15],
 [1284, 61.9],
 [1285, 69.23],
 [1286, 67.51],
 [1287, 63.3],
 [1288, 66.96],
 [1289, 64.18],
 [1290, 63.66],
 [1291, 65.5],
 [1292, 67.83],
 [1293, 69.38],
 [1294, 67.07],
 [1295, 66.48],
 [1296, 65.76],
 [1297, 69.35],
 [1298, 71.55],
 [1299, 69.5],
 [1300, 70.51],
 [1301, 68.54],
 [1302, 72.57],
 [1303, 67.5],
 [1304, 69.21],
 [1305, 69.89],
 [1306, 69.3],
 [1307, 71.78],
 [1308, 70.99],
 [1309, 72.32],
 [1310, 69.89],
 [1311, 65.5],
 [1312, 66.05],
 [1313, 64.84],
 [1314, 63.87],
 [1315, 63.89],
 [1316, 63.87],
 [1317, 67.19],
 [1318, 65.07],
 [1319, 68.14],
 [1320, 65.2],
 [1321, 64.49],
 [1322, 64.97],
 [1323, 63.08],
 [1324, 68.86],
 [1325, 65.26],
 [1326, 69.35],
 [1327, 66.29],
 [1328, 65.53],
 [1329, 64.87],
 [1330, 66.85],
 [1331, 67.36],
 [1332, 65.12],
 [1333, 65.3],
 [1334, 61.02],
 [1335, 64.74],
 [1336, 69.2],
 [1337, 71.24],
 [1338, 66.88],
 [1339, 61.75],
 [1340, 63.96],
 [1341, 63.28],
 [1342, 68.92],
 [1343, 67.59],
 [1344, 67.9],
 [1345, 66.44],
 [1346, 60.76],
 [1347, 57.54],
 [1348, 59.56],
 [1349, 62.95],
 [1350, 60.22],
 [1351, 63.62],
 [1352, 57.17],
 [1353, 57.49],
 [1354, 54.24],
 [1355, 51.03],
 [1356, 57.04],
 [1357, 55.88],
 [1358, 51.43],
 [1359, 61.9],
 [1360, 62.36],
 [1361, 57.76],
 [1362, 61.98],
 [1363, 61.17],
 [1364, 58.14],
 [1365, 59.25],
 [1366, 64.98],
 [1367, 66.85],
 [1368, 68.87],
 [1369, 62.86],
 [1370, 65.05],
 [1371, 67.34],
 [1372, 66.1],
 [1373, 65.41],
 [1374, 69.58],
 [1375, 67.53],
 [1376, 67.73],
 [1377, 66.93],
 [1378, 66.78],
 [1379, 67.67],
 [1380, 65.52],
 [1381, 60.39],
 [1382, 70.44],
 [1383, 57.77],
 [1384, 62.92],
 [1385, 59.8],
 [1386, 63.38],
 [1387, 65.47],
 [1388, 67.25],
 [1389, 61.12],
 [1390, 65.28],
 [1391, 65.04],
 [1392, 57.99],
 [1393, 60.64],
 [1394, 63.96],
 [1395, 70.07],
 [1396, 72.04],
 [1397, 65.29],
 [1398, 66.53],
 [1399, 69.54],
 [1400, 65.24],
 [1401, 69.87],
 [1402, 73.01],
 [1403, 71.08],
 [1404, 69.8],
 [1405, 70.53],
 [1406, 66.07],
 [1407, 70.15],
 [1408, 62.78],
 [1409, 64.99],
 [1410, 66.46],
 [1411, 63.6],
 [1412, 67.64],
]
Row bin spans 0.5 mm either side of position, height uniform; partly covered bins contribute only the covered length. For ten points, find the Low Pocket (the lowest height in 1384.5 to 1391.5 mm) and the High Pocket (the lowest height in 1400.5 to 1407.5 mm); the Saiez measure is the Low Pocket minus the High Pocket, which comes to -6.3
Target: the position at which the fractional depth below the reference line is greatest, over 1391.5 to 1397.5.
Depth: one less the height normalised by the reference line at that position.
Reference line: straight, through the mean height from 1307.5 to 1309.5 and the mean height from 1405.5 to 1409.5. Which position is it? 1392 mm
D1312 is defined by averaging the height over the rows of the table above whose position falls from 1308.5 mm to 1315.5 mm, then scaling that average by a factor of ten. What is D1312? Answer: 666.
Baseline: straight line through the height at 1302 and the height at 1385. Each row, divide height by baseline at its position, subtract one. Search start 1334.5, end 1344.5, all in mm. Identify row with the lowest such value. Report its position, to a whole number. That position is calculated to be 1339 mm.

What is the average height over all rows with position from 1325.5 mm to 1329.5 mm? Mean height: 66.5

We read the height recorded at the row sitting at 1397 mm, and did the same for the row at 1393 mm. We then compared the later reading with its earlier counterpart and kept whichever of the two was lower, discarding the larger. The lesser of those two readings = 61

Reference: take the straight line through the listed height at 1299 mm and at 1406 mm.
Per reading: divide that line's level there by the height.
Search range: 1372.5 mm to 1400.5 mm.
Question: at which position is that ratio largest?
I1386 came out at 1383 mm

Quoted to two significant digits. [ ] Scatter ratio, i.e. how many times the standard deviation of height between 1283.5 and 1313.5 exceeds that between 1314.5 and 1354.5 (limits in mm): 0.75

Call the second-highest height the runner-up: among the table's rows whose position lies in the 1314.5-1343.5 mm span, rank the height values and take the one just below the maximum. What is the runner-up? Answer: 69.35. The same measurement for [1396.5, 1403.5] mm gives 71.08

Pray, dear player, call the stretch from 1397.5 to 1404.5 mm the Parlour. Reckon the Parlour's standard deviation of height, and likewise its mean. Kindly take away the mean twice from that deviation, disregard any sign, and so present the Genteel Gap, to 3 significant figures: 136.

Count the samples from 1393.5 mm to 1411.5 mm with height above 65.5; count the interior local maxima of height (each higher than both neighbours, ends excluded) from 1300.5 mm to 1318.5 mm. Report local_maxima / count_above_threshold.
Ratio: 0.58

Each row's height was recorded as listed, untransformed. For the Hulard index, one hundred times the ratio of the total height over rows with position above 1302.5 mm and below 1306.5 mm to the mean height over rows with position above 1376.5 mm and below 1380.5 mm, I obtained 413.5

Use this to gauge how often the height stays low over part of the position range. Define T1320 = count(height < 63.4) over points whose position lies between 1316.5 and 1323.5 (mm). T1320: 1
